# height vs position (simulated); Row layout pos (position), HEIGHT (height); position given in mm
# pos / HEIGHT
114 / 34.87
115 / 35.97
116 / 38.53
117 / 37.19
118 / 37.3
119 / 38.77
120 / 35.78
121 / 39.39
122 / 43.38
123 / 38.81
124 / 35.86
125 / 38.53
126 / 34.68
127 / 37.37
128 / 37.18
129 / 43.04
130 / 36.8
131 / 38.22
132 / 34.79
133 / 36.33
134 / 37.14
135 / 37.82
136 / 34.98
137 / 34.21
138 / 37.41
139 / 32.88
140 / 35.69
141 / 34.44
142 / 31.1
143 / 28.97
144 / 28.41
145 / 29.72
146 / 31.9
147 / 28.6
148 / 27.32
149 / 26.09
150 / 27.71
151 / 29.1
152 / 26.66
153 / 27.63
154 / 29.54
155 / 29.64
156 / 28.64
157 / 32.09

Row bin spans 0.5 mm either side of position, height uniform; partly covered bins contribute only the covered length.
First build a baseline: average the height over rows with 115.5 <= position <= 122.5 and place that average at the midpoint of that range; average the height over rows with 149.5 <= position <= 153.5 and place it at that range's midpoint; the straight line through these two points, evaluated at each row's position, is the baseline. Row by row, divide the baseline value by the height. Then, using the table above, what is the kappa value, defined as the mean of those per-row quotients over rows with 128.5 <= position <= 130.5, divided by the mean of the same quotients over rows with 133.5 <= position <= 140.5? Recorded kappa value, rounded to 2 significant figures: 0.97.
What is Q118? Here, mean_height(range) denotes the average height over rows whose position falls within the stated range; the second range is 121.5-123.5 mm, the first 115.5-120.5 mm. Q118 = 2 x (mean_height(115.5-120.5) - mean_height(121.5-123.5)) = -7.2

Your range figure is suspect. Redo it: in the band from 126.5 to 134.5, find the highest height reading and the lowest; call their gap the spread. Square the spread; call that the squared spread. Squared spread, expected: 68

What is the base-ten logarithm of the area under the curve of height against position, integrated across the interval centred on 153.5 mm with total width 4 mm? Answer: 2.05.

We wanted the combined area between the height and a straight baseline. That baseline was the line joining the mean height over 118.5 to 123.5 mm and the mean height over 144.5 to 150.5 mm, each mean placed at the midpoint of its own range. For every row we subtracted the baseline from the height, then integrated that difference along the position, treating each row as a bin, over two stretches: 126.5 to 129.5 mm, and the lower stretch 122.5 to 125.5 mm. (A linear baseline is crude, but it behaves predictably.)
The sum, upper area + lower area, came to 8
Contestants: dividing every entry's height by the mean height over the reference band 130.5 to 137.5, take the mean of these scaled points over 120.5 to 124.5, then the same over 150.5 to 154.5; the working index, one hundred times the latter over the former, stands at 72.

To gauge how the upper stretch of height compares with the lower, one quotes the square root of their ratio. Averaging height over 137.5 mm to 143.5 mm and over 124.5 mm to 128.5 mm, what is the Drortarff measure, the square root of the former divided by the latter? 0.95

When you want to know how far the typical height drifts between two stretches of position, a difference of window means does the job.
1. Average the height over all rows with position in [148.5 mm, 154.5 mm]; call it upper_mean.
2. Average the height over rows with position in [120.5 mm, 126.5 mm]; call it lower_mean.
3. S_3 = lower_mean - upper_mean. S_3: 10.7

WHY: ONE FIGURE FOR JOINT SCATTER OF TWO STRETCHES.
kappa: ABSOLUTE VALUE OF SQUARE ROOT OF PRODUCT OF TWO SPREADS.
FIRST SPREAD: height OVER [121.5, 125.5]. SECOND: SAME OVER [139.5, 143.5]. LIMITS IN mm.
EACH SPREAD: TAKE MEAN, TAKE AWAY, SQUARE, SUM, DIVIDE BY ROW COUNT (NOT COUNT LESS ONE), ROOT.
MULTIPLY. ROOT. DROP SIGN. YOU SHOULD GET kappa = 2.68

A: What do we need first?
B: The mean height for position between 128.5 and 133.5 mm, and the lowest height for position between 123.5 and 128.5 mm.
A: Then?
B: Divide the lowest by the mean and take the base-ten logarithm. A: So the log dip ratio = -0.04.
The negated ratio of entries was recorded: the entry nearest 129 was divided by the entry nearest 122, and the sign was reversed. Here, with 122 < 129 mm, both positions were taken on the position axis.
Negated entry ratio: -0.99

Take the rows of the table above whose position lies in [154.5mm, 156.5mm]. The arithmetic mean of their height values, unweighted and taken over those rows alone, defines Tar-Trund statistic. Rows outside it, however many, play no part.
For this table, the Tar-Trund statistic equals 29.1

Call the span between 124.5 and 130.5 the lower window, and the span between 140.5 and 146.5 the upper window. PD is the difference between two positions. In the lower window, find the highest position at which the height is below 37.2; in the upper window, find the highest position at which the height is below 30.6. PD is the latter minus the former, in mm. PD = 15 mm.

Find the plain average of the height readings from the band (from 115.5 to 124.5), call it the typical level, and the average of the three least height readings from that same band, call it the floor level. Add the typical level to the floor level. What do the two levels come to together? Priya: 75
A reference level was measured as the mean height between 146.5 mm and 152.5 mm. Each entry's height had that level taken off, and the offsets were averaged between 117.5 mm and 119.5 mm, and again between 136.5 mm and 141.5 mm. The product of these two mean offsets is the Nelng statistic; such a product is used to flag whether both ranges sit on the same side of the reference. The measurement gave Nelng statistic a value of 77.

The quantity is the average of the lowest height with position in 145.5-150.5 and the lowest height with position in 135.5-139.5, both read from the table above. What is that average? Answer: 29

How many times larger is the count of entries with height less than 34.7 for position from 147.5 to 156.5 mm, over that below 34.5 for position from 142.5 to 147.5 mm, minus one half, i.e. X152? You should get 1.3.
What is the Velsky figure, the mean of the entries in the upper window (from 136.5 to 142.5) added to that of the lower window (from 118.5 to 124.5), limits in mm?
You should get 73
